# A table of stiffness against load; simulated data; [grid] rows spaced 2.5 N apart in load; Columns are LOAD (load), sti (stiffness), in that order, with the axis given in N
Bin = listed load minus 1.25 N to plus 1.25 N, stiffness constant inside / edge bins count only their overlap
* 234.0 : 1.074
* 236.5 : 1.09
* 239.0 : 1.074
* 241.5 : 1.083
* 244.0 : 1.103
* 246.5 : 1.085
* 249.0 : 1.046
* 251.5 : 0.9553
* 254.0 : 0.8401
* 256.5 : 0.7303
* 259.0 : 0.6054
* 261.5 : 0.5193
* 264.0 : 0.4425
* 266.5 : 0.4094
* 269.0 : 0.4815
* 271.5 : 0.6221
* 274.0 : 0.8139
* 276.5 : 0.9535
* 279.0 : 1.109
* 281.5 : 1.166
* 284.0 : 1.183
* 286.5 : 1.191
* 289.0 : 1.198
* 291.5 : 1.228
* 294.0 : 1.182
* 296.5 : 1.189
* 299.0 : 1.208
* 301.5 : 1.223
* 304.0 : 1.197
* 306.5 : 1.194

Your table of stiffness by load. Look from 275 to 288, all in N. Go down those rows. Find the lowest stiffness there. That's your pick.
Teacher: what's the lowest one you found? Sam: 0.9535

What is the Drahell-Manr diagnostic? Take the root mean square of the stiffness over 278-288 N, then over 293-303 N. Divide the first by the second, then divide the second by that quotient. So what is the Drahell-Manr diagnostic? 1.2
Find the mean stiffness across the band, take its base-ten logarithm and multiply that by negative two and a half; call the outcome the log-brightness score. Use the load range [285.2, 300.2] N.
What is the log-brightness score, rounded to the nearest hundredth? -0.20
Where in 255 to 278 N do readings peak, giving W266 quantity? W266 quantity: 276.5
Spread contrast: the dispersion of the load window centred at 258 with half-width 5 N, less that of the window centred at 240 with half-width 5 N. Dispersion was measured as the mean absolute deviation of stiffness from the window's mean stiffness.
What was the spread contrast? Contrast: 0.10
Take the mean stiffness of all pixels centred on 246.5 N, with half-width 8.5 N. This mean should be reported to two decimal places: 1.03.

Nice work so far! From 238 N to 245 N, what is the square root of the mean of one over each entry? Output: 1.0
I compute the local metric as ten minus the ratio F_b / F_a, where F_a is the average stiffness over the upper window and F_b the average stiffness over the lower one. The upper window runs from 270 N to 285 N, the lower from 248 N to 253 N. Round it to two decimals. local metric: 8.97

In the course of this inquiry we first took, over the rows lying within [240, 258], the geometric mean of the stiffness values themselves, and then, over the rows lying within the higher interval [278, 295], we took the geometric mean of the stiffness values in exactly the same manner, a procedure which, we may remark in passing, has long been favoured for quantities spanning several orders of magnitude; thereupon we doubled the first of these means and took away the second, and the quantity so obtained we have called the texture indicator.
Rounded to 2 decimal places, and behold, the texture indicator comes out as 0.76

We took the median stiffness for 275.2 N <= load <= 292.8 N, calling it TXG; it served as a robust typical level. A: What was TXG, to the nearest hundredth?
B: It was 1.18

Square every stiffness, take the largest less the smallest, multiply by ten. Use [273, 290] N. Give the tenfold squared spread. 7.7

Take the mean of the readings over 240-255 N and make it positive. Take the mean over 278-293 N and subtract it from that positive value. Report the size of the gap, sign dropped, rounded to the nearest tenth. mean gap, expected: 0.2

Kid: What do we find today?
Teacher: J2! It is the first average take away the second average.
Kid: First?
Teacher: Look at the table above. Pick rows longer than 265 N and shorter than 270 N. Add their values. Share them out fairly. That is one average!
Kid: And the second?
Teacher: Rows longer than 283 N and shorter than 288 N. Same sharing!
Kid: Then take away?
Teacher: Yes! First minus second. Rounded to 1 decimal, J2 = -0.7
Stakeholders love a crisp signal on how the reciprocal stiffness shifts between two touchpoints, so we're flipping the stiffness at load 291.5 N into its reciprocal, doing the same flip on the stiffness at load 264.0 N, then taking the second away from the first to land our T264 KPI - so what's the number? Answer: -1.4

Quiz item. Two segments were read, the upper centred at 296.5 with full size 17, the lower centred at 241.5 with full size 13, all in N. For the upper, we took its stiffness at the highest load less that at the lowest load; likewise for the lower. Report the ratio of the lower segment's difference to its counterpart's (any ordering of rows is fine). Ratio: 5.0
